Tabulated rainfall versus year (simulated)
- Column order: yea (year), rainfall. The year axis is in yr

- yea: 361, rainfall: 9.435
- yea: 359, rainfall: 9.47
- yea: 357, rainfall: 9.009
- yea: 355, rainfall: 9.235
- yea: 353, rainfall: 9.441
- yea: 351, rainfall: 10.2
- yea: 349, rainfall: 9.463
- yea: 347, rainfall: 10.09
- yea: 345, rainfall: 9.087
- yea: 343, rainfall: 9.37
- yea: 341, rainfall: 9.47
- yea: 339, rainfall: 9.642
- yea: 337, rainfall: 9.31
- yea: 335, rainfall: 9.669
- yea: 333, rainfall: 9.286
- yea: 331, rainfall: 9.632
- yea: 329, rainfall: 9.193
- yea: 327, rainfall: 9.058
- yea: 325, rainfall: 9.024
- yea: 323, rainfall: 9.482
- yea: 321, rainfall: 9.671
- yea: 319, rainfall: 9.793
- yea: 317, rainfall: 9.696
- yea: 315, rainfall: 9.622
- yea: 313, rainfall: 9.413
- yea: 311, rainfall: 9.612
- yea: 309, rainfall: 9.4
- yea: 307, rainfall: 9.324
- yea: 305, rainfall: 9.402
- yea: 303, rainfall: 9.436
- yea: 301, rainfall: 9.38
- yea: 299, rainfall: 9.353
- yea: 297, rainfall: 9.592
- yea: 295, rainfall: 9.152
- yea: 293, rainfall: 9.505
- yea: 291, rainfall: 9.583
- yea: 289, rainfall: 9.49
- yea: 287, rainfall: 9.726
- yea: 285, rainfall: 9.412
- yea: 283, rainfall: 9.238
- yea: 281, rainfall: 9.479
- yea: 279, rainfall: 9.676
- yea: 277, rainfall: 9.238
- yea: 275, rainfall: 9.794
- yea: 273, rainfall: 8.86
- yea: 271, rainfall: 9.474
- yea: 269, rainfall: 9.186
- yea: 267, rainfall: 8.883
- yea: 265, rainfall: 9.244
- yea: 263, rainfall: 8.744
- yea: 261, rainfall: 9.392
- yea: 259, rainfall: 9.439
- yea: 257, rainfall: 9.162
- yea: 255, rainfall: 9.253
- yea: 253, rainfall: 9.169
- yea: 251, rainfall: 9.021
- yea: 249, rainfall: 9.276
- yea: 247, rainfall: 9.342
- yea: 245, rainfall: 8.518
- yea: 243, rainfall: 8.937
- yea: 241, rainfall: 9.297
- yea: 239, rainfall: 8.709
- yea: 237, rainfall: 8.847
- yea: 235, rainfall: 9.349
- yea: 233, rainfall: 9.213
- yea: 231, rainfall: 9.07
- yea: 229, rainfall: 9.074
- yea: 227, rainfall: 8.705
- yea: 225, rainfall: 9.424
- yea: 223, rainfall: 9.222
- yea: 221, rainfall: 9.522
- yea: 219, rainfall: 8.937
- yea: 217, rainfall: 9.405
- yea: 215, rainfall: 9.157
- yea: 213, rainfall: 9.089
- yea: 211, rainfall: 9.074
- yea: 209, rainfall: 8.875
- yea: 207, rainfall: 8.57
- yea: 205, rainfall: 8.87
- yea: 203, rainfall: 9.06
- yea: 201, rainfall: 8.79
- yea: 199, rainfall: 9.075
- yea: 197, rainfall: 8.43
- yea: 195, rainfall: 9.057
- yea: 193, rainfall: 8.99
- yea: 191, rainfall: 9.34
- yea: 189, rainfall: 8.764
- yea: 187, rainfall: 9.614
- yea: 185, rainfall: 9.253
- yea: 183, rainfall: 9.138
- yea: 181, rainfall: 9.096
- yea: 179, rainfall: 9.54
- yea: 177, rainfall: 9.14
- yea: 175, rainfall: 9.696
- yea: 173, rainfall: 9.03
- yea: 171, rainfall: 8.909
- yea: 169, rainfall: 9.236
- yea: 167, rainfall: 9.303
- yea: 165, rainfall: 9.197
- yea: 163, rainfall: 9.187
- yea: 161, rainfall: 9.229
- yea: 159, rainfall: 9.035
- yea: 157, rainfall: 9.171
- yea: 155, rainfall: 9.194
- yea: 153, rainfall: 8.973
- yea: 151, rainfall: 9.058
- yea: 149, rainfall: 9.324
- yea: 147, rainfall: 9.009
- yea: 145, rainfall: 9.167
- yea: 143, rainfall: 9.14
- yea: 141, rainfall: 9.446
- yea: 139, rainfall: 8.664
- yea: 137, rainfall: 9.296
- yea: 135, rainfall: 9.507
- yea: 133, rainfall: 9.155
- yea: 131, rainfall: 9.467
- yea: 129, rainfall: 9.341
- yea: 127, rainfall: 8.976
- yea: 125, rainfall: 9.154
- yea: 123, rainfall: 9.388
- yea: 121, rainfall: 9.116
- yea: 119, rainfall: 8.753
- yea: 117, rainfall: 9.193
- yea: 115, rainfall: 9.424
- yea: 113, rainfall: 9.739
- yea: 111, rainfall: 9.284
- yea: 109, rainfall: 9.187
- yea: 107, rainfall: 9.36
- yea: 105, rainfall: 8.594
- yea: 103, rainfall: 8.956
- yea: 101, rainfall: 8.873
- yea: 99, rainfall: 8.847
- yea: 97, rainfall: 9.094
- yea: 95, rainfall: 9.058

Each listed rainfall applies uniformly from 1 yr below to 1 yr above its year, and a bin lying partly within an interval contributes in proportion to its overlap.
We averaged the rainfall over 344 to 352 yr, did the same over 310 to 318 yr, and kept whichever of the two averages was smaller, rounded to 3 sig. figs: 9.59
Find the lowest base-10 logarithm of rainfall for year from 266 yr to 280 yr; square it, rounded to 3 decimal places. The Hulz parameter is 0.898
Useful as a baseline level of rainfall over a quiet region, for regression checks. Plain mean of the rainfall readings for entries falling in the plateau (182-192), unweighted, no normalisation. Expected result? 9.22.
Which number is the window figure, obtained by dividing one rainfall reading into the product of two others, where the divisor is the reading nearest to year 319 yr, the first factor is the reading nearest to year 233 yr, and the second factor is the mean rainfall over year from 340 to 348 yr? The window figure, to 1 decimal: 8.9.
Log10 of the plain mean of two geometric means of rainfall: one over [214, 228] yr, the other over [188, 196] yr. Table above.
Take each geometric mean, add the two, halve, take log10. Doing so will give 0.960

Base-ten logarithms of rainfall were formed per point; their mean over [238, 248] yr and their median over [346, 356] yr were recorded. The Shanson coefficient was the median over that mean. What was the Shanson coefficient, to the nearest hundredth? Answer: 1.03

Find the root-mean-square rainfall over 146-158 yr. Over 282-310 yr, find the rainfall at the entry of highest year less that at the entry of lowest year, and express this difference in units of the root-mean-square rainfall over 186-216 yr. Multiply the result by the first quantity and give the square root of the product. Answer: 0.41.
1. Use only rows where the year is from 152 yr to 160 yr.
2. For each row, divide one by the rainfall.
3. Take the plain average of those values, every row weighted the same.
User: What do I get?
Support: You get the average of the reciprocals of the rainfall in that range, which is 0.110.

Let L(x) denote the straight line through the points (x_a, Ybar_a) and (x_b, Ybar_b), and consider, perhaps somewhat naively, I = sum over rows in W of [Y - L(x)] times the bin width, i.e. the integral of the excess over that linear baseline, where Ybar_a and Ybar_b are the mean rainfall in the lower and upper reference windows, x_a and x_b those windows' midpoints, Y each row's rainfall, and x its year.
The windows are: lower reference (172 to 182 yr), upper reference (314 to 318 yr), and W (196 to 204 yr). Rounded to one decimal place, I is -4.2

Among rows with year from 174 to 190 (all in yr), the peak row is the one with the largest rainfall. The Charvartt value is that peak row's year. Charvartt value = 175 yr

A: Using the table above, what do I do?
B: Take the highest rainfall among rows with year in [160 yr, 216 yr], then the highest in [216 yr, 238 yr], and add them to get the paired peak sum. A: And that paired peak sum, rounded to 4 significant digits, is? 19.22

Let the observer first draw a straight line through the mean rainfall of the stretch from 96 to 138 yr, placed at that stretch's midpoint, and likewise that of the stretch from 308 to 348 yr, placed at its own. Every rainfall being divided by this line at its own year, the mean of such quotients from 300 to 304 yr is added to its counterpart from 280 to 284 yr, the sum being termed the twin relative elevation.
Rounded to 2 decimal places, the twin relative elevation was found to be 1.99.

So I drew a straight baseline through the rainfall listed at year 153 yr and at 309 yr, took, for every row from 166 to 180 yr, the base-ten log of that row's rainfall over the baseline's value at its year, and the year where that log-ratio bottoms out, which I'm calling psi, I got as 171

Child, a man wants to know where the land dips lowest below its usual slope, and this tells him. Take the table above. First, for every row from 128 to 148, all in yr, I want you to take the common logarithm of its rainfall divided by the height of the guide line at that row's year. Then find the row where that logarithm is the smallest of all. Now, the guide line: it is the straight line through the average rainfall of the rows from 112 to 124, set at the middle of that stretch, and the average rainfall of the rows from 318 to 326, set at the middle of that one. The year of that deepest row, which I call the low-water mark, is 139 yr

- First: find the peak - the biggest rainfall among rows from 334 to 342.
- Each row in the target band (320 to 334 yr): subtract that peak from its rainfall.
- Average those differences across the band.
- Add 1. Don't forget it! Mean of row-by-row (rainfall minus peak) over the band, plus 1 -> 0.666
